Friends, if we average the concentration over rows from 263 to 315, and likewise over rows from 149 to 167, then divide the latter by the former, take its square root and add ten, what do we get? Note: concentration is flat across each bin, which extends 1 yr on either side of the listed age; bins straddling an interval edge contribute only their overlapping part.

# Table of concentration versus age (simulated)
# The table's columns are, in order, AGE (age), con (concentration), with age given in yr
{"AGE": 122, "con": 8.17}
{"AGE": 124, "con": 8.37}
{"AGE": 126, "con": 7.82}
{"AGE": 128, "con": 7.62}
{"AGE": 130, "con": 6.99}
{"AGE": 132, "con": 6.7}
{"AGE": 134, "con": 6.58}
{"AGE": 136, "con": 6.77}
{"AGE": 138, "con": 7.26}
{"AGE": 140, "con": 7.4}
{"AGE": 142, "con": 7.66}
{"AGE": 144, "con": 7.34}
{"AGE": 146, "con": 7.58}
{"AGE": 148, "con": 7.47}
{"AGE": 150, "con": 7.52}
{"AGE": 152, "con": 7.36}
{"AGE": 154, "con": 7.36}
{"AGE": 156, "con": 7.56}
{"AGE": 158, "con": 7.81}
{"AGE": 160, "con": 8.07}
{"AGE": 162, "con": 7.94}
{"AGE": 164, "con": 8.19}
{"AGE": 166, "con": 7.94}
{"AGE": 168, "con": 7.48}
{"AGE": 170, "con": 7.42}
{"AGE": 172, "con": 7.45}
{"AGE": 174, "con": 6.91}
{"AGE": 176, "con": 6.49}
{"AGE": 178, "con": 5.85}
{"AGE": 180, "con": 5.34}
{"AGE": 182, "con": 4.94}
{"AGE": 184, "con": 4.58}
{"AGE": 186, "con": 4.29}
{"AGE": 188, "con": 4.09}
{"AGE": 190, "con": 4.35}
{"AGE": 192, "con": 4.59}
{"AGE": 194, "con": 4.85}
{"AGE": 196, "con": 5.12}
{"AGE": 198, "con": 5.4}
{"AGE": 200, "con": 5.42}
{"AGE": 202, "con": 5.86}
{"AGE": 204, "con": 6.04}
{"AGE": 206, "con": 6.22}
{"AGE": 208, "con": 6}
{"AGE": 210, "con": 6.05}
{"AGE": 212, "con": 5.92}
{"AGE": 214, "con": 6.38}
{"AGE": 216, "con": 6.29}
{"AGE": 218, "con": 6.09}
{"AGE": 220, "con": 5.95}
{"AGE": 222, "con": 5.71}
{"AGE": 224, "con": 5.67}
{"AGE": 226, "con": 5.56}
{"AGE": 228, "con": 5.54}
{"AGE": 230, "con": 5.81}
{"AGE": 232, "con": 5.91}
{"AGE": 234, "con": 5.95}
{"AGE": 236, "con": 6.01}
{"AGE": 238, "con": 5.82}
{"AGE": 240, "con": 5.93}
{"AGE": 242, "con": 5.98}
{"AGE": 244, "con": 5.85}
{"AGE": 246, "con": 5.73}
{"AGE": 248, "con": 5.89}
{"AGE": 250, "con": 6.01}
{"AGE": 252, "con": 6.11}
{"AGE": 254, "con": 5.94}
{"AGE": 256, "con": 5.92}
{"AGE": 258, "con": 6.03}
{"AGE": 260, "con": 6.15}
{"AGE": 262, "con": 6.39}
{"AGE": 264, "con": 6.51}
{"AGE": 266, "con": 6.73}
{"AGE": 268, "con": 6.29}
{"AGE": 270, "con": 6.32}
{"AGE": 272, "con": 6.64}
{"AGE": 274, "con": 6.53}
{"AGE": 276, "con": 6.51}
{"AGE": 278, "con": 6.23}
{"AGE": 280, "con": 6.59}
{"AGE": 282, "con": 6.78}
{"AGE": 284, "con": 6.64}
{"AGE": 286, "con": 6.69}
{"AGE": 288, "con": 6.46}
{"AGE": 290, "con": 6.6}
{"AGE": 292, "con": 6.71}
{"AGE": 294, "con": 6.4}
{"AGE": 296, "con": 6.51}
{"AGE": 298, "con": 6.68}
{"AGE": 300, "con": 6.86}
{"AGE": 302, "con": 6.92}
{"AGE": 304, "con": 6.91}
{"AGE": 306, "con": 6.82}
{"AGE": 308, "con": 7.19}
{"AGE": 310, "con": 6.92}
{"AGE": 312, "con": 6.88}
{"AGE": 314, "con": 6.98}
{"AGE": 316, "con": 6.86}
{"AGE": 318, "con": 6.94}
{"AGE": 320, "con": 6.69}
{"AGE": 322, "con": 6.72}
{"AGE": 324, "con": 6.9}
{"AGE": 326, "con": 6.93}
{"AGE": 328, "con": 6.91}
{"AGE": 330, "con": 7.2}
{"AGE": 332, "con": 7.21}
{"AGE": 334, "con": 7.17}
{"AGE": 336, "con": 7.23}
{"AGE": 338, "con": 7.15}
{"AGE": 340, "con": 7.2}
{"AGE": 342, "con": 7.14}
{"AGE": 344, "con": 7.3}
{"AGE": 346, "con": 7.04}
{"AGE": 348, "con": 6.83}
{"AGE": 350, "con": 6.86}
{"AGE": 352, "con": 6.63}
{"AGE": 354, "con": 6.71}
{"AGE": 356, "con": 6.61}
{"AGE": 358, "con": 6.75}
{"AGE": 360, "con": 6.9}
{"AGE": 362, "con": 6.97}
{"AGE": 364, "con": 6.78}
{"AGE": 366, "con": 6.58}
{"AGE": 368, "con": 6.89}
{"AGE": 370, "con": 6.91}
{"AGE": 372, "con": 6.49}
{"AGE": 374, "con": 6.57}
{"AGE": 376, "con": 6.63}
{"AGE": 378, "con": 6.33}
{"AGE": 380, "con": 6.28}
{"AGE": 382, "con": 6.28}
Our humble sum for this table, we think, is 11.1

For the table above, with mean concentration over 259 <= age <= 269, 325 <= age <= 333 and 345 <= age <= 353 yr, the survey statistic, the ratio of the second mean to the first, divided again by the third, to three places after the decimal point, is 0.161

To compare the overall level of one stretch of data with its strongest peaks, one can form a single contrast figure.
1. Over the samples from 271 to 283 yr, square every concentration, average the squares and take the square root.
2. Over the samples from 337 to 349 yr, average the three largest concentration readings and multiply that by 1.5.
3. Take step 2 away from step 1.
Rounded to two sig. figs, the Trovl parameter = -4.3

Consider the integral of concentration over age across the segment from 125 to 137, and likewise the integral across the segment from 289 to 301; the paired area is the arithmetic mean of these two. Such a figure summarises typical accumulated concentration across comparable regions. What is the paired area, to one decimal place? 82.2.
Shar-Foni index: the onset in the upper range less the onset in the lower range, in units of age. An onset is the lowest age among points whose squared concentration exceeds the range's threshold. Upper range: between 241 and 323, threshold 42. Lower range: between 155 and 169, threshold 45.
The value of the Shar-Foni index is 108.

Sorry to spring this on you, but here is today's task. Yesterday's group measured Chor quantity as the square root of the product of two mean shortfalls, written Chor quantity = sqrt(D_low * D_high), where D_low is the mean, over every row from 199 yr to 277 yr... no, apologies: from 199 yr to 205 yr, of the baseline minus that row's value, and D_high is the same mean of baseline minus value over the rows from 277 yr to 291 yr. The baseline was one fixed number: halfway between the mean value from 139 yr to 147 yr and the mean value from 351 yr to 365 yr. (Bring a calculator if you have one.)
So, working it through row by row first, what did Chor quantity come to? 0.87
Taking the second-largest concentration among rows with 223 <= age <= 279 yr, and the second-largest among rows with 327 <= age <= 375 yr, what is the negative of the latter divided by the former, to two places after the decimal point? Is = -1.09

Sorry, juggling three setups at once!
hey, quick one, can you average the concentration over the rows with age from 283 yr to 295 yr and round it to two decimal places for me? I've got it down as 6.58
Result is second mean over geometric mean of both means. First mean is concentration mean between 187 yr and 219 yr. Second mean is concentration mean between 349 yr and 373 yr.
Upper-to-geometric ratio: 1.10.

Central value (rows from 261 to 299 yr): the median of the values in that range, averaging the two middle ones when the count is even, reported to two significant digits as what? 6.5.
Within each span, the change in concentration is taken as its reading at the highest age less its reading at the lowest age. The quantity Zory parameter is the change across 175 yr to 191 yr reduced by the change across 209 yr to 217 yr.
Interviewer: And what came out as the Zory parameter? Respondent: -2.38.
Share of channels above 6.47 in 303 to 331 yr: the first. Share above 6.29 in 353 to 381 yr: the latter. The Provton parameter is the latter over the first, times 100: 93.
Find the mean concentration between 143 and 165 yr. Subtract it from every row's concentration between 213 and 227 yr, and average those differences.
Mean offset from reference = -1.7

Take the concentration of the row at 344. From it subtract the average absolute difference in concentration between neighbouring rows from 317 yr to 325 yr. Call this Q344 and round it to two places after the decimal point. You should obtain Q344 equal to 7.15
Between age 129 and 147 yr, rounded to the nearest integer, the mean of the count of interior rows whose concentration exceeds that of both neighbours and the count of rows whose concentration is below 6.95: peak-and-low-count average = 2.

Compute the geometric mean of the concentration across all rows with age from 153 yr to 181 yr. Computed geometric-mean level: 7.2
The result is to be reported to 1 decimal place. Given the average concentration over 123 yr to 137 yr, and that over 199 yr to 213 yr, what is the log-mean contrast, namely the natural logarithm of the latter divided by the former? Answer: -0.2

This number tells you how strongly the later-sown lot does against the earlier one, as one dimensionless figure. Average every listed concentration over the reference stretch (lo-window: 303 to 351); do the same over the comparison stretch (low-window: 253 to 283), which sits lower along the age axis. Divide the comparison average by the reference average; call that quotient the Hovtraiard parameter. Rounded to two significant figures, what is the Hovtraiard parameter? 0.91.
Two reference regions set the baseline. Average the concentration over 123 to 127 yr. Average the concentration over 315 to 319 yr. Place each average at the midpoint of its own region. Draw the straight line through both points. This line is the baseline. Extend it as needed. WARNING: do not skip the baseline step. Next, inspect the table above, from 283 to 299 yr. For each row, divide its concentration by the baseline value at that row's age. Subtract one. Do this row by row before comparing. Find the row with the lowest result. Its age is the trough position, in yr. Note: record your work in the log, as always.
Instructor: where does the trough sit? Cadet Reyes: 294 yr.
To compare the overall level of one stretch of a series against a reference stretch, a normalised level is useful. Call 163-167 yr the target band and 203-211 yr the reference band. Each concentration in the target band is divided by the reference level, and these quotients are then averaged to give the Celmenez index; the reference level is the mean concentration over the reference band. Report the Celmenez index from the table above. 1.33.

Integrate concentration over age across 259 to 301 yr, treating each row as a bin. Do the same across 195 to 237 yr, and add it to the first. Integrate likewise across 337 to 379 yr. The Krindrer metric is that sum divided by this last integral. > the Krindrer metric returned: 1.82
